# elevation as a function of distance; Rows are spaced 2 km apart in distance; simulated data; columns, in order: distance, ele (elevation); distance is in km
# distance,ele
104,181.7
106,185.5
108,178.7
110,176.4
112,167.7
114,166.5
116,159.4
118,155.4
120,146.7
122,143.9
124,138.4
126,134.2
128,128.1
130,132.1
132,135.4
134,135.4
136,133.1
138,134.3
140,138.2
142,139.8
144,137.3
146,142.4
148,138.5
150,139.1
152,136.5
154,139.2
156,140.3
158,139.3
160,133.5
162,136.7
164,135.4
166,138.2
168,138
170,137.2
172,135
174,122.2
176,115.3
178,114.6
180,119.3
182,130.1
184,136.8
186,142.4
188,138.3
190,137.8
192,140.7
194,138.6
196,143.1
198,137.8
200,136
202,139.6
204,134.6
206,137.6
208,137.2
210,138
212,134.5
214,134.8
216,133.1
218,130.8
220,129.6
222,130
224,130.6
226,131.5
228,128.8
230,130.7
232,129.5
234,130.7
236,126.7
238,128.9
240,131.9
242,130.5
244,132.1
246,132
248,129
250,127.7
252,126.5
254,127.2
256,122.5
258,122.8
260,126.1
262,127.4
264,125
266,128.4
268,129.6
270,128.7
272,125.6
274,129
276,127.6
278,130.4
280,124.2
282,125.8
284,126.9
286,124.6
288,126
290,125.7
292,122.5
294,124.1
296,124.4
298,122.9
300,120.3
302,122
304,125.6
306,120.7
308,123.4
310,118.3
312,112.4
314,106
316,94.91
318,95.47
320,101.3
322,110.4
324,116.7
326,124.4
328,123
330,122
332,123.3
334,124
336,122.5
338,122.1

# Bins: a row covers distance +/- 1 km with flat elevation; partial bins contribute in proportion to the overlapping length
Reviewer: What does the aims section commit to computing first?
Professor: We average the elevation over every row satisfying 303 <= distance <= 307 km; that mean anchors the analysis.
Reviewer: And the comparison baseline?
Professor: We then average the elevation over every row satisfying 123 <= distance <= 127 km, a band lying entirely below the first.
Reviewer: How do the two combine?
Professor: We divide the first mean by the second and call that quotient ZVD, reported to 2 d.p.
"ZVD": 0.90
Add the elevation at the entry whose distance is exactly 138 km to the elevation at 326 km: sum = 259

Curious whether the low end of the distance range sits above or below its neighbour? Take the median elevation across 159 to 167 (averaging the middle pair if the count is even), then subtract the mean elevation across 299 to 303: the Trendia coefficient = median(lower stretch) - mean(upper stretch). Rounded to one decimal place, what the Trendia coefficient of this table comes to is 14.9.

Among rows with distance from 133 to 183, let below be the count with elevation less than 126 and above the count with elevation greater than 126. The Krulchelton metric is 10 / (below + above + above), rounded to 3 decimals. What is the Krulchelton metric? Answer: 0.217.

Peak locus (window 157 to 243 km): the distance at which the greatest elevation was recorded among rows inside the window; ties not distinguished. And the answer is 196 km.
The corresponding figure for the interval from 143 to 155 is 146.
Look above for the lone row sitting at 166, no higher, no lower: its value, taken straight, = 138.2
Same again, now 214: 134.8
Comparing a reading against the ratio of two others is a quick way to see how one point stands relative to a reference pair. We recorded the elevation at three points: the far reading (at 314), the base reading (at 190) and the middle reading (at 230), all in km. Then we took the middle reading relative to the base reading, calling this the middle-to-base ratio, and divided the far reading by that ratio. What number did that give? 112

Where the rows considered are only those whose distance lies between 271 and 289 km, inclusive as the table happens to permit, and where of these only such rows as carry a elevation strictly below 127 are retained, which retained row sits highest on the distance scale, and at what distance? 288 km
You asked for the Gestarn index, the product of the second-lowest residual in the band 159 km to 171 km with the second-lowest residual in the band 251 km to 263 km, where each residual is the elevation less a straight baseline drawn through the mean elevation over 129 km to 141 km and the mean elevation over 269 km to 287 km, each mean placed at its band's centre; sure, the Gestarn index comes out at -11.7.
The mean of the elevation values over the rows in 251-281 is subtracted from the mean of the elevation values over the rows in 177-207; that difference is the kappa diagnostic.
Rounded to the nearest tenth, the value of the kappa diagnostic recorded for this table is 8.4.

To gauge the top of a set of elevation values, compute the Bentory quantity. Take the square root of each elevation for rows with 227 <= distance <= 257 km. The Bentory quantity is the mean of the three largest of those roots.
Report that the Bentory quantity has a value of 11.5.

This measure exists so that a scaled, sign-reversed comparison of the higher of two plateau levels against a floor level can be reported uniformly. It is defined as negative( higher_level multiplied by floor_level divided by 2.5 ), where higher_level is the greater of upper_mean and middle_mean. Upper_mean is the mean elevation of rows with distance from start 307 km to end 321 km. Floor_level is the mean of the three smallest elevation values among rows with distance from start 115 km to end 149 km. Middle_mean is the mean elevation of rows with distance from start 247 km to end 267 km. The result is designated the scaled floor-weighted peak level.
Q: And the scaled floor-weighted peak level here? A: -6621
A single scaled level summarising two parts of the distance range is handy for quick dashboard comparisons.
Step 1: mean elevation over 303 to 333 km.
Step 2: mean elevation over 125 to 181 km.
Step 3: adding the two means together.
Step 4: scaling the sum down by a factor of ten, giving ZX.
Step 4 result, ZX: 24.8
